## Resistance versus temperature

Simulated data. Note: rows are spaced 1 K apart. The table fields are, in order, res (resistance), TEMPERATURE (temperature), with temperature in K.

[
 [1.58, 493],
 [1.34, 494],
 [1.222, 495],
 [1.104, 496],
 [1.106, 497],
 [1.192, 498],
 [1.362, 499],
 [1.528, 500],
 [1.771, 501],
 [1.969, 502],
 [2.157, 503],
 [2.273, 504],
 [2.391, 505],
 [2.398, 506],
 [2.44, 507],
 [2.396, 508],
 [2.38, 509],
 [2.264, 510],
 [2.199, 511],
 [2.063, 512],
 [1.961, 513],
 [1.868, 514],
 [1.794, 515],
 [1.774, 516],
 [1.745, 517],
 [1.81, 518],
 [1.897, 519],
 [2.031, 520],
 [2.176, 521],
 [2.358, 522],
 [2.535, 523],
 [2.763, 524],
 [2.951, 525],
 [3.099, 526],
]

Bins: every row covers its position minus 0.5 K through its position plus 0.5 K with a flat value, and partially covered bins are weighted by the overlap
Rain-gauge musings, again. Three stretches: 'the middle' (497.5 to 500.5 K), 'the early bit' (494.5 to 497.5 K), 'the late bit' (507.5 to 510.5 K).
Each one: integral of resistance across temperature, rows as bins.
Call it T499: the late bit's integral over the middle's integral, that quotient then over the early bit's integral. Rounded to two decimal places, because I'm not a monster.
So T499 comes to 0.50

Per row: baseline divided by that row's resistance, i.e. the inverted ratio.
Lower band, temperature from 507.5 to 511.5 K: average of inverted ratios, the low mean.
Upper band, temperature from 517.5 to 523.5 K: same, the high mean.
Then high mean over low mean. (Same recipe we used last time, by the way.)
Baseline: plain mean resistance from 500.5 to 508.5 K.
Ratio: 1.10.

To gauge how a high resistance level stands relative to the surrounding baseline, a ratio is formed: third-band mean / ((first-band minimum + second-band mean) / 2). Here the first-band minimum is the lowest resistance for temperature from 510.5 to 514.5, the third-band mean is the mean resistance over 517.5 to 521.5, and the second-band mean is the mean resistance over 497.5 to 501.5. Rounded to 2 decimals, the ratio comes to 1.19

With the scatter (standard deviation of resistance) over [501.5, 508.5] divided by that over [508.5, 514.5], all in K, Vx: 0.9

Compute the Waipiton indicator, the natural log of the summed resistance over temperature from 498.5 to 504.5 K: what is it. 2.4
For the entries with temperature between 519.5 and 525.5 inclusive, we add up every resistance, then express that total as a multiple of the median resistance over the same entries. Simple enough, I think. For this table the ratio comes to 6.1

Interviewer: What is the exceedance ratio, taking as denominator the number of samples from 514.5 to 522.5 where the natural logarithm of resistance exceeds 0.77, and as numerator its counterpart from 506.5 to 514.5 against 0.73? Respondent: 2.5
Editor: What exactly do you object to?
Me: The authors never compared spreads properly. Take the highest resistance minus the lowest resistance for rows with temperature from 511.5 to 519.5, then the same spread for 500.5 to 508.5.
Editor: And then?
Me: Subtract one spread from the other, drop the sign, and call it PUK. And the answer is 0.35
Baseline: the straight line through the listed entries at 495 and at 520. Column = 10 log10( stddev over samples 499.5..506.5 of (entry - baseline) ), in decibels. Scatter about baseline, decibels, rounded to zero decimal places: -6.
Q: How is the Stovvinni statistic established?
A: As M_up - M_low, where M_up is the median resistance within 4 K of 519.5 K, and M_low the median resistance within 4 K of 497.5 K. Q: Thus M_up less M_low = 0.68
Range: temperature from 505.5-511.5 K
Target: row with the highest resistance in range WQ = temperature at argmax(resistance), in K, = 507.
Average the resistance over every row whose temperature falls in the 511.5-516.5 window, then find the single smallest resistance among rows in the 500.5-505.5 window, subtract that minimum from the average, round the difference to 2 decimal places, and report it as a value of 0.12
